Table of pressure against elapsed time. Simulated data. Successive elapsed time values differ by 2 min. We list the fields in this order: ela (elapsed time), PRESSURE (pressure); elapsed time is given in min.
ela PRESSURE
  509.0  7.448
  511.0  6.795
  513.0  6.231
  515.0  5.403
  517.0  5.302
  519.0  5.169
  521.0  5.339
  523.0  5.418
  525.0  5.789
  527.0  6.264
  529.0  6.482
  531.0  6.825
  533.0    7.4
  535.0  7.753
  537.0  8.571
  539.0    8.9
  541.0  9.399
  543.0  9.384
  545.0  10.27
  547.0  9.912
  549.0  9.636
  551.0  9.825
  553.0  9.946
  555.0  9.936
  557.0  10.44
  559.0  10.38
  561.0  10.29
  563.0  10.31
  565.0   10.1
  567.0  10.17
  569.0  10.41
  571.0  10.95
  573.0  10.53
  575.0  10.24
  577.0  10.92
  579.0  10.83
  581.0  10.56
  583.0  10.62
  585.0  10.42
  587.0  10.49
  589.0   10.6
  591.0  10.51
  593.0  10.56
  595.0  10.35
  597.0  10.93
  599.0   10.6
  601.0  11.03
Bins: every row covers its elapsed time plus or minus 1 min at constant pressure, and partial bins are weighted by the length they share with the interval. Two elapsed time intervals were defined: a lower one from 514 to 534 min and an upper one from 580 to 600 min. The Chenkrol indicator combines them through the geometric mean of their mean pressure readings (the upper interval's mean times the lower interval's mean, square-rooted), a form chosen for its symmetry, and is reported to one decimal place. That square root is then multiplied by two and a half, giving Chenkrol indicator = 19.8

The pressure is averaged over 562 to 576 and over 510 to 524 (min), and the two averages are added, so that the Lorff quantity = 16.1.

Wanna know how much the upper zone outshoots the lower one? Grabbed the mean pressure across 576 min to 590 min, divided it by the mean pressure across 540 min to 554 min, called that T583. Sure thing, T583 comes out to 1.09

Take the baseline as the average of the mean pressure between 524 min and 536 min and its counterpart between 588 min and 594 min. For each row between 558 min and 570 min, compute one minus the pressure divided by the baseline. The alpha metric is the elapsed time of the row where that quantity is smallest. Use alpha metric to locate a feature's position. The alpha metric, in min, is 569.0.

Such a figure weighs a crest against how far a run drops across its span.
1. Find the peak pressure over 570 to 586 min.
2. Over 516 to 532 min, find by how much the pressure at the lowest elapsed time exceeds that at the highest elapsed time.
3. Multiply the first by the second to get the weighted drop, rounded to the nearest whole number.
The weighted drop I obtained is -17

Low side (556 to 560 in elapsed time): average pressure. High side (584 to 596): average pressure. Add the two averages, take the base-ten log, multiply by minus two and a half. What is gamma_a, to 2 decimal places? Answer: -3.30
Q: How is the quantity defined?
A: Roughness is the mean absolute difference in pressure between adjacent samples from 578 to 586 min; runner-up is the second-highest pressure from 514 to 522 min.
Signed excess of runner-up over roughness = 5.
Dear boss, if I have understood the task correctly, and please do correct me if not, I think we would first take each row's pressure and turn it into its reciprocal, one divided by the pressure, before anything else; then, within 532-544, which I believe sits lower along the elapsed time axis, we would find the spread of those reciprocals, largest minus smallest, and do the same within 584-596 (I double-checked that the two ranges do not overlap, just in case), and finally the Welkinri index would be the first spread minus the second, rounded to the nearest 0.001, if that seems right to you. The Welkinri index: 0.026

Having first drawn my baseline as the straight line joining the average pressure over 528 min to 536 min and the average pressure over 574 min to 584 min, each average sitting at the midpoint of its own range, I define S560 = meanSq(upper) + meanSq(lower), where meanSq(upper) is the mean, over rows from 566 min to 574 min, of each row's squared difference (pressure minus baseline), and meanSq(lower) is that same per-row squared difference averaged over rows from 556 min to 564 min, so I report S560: 1.7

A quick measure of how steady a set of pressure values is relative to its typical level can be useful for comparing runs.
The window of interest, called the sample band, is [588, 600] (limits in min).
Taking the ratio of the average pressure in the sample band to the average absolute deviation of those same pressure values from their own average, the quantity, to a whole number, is 90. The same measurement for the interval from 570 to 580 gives 43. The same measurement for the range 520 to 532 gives 12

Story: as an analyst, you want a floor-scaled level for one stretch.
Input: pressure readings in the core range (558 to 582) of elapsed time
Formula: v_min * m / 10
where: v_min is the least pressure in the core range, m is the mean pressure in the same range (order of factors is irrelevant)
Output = 11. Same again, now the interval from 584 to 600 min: 11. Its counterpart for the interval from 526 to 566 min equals 6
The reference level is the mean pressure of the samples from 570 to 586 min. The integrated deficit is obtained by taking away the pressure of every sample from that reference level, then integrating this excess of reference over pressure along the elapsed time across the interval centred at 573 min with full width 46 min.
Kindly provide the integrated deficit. 10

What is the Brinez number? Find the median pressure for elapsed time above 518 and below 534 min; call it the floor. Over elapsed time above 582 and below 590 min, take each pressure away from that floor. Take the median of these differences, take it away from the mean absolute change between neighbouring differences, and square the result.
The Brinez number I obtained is 22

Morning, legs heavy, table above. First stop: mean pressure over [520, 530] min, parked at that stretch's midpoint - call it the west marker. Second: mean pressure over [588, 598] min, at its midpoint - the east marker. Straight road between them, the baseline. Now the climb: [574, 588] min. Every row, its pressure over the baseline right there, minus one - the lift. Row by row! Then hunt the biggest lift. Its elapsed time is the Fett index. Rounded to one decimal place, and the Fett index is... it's 577.0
